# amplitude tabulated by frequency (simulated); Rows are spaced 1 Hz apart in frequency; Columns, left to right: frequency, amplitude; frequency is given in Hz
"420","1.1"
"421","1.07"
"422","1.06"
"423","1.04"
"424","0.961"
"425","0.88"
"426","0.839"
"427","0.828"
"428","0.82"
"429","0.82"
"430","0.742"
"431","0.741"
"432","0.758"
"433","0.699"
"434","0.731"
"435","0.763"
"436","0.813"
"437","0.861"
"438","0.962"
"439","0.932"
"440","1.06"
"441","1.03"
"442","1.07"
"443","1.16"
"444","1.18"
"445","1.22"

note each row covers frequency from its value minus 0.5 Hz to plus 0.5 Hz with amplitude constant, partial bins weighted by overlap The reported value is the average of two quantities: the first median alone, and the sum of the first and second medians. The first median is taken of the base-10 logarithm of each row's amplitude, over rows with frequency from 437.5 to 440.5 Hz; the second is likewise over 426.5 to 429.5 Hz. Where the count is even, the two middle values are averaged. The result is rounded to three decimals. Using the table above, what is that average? -0.060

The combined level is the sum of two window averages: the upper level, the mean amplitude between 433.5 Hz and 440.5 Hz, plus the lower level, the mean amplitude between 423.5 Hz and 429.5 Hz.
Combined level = 1.73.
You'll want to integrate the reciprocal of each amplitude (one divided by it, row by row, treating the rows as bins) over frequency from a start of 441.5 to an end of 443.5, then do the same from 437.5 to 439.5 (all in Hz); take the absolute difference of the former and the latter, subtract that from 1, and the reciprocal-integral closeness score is 0.7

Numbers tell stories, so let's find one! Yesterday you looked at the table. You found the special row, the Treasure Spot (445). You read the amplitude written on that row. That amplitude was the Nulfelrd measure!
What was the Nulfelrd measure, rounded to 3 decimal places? 1.220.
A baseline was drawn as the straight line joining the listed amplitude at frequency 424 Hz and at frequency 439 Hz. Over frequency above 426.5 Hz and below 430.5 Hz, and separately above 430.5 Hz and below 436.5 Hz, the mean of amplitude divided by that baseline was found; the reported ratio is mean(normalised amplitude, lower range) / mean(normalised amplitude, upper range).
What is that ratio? 1.06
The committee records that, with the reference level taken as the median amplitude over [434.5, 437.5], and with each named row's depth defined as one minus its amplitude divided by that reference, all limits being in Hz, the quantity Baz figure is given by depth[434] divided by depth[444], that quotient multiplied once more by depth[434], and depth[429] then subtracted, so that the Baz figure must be 0.0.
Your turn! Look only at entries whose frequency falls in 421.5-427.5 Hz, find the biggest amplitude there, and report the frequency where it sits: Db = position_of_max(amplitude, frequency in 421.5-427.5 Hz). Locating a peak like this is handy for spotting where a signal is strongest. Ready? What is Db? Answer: 422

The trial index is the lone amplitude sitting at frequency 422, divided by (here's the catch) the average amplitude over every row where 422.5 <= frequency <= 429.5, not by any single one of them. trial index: 1.2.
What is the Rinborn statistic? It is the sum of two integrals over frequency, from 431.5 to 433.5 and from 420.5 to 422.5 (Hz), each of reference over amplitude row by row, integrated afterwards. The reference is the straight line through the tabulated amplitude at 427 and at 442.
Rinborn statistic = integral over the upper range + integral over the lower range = 3.9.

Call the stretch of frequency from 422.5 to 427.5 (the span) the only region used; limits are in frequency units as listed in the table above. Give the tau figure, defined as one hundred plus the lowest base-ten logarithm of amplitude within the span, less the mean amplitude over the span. 99.0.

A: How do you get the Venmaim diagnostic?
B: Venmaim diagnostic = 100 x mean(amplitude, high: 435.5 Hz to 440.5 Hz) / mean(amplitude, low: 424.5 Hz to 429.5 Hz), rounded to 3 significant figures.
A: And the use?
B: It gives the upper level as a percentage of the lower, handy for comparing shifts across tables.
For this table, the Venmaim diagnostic 111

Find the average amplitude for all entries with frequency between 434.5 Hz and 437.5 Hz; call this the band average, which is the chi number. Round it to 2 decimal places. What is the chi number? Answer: 0.81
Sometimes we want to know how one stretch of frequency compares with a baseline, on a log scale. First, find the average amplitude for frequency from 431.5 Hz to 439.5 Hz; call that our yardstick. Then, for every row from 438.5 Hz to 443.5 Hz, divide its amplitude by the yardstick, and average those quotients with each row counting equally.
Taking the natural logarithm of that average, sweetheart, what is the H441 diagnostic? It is 0.25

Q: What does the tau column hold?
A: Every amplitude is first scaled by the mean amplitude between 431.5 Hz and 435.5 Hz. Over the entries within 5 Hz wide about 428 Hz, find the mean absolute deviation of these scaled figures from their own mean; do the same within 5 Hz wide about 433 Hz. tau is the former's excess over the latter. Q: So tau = 0.01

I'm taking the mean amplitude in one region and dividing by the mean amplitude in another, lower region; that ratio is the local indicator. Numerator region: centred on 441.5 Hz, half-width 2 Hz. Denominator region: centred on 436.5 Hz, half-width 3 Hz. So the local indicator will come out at 1.28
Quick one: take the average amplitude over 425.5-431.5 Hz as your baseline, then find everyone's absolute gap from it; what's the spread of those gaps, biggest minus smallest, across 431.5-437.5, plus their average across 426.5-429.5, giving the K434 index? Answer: 0.11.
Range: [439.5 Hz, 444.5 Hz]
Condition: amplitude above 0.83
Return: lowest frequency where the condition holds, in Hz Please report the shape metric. 440 Hz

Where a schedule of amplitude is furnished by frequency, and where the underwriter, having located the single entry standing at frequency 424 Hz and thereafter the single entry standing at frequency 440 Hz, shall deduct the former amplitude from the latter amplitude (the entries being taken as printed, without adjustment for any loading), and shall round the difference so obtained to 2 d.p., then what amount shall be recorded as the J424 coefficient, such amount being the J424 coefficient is 0.10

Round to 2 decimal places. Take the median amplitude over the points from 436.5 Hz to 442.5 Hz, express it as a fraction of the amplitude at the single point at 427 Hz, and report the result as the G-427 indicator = 1.20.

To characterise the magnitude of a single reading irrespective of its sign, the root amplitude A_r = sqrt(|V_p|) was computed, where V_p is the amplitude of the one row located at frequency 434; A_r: 0.85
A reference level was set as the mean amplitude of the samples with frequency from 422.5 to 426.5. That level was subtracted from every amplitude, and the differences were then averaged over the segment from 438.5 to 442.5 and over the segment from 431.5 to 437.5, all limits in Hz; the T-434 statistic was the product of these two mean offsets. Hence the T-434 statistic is -0.015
